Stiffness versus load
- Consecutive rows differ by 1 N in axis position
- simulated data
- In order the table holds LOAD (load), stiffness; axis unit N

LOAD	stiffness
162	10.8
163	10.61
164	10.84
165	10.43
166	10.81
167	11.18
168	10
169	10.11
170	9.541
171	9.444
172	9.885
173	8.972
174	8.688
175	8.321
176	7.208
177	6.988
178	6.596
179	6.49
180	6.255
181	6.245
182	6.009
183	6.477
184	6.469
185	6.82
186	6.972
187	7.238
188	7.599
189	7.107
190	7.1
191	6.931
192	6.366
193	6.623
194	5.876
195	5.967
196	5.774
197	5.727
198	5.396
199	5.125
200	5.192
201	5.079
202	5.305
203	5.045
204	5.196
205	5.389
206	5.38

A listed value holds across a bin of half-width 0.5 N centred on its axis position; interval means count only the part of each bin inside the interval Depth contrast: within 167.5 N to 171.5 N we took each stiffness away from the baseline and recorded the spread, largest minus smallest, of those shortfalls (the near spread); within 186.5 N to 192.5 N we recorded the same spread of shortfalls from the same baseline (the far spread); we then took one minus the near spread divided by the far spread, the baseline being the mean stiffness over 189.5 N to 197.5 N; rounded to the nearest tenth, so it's 0.5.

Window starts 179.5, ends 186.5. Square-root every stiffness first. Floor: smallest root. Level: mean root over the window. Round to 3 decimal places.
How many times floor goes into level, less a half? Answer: 0.537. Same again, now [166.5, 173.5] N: 0.549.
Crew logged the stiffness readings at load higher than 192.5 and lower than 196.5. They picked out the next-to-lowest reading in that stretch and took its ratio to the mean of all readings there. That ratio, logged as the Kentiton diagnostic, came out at 0.97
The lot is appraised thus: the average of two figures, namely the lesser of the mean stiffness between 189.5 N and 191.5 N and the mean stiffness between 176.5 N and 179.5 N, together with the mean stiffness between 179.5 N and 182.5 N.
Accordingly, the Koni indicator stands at 6.4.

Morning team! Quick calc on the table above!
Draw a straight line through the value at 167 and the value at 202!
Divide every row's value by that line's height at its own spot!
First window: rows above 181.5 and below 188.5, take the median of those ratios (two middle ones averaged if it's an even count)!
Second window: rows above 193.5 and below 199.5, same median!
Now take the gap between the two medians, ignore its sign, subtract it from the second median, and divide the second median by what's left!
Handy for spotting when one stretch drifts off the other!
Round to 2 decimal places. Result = 1.09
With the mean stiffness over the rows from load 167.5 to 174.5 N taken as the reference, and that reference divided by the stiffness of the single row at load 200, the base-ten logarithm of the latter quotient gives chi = 0.26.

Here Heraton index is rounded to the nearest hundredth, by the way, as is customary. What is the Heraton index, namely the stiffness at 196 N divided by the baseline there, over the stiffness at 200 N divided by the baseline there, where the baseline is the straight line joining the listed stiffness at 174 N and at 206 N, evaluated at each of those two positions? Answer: 1.04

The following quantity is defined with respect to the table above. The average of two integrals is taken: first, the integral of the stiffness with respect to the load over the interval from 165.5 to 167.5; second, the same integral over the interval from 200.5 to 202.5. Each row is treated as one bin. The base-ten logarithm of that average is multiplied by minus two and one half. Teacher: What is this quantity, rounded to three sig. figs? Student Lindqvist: -3.02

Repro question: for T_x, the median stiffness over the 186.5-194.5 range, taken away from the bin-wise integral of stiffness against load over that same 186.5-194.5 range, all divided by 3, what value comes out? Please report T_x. 16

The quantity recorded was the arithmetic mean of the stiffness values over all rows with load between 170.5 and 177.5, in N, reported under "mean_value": 8.5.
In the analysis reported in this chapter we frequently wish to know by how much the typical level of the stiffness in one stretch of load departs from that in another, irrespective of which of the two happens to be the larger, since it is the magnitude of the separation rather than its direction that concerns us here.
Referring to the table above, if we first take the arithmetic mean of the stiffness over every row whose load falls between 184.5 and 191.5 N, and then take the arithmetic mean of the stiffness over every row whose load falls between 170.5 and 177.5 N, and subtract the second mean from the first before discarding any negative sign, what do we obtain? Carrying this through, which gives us 1.4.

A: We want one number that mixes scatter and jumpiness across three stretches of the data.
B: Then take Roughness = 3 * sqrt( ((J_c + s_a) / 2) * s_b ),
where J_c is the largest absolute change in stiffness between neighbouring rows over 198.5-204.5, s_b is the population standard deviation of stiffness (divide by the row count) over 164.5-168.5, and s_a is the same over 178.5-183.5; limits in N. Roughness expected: 0.93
